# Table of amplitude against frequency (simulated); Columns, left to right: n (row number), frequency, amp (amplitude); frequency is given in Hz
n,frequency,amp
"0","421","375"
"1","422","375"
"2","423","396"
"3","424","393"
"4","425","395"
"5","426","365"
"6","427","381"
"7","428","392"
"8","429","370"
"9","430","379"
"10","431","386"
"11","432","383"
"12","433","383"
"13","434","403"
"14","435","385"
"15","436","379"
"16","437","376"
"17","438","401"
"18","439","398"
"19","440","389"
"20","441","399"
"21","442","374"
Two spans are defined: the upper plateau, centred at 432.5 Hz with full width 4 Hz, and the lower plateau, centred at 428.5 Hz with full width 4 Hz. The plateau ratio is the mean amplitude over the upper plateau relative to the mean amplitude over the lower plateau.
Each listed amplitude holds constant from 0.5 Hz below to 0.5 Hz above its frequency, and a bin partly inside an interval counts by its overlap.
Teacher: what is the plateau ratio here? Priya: 1.02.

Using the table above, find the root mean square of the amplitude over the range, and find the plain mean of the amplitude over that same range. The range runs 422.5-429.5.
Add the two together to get 769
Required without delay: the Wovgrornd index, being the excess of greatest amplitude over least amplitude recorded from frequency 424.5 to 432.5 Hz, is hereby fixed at 30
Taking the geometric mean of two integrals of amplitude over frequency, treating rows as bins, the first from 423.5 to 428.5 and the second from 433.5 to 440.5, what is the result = 2293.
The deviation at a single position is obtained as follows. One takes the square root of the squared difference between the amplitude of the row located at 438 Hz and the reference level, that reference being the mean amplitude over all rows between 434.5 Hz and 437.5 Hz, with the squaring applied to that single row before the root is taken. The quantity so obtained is 21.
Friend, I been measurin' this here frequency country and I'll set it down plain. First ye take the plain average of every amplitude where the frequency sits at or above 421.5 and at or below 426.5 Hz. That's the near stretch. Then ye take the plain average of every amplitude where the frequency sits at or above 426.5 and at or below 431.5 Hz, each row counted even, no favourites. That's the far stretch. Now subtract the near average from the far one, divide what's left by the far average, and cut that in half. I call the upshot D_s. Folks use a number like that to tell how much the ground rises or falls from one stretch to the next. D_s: -0.004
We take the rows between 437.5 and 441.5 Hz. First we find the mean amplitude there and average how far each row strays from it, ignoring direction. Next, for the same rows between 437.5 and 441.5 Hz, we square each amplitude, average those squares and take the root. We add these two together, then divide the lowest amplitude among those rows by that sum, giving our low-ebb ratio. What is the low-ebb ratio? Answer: 0.971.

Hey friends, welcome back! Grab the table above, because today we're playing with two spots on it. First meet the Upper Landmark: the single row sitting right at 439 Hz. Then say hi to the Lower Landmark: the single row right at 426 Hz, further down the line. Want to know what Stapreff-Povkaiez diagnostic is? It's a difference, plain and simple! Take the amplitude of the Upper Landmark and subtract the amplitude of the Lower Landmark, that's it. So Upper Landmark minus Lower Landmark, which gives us 33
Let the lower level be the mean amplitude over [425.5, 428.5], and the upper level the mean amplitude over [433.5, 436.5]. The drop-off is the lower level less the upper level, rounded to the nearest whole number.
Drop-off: -10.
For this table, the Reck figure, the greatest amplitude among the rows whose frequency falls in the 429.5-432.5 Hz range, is 386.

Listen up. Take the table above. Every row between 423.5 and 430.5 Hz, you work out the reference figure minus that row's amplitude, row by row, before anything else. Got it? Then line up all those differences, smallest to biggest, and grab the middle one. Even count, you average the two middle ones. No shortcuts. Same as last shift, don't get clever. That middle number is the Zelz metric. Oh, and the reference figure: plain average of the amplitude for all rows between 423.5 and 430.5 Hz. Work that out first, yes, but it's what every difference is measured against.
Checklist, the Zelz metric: 1.1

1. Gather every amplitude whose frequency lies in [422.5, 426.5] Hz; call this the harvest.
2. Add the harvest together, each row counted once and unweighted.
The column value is 1549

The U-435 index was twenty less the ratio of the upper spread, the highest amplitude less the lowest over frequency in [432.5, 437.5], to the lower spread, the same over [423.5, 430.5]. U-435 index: 19.1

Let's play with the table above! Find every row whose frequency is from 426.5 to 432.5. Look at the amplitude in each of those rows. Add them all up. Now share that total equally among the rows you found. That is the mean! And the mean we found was 382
